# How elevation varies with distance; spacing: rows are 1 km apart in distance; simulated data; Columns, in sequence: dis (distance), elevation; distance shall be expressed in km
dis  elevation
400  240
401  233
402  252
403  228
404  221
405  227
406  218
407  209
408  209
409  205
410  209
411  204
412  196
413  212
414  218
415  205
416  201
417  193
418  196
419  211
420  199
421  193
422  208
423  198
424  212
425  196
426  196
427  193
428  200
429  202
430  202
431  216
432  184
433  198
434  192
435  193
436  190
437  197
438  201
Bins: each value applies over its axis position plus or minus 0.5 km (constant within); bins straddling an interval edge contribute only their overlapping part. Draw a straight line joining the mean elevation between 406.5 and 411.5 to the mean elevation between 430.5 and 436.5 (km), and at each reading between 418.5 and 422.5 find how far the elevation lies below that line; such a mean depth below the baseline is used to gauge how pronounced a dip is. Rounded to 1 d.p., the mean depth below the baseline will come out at -1.0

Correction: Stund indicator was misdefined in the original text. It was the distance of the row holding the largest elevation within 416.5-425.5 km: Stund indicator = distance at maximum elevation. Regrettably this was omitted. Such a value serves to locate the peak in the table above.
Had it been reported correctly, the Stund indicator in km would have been 424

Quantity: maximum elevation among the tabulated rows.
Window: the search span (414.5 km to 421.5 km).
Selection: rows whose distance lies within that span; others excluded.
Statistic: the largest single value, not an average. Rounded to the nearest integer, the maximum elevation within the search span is 211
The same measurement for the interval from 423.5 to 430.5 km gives 212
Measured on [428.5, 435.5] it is 216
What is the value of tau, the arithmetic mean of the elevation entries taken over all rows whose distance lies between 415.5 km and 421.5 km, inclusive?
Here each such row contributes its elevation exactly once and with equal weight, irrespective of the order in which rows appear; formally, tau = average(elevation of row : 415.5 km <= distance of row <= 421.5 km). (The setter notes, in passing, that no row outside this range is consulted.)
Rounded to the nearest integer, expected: 199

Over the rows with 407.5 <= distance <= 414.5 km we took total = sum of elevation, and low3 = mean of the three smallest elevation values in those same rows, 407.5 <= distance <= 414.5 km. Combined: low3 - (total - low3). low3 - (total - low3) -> -1050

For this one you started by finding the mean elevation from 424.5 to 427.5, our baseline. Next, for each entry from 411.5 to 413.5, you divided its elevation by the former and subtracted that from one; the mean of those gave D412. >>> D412 -0.05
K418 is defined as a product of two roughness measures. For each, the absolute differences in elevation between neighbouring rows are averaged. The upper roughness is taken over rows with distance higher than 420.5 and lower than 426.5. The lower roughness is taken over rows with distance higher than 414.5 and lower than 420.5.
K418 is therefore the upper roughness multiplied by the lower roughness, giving 92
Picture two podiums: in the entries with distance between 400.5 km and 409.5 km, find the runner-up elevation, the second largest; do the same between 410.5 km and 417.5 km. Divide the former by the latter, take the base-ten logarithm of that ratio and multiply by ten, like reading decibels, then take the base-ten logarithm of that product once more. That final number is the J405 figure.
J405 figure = -0.39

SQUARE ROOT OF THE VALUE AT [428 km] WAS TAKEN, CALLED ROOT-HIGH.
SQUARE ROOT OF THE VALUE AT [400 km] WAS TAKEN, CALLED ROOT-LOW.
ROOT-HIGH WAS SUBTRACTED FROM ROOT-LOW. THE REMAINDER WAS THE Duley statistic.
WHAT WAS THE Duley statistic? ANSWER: 1.3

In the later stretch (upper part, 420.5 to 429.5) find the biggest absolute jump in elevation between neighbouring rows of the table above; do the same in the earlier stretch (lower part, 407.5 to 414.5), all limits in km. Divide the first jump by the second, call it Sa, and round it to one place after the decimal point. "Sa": 1.0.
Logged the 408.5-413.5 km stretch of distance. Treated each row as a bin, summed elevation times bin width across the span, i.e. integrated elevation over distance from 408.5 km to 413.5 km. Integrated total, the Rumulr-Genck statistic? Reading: 1026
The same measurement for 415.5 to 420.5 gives 1000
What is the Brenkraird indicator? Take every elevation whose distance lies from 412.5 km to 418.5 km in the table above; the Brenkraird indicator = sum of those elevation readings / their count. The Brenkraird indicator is 204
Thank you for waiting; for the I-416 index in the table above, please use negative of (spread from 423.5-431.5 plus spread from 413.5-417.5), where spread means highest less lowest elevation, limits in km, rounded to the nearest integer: -48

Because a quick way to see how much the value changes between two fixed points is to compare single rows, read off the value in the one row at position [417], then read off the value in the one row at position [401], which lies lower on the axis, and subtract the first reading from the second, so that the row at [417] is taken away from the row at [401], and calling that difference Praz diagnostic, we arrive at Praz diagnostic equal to 40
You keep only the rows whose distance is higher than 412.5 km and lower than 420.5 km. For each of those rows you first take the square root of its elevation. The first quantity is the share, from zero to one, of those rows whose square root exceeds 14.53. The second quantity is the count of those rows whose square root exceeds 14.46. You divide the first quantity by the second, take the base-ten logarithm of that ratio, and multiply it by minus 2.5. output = 2.70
